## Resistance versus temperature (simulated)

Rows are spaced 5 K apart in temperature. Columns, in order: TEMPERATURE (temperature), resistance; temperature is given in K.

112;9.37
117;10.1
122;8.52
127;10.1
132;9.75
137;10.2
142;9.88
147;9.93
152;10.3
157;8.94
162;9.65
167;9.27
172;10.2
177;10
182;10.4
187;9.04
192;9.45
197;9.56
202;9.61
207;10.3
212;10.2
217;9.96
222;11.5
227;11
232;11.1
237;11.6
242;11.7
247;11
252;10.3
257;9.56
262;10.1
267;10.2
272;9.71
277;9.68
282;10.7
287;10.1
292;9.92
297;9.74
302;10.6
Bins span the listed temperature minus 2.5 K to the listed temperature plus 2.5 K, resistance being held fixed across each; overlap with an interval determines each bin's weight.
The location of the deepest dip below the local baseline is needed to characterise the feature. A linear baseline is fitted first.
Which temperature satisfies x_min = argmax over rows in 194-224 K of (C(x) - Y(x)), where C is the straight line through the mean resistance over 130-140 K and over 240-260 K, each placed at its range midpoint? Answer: 197 K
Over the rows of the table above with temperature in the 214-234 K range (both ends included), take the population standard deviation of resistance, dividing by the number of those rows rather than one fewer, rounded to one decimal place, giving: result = 0.6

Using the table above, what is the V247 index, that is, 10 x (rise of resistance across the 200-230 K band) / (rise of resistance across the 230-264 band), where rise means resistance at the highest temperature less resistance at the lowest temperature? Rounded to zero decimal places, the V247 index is -14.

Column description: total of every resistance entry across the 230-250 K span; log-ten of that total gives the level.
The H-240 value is 1.657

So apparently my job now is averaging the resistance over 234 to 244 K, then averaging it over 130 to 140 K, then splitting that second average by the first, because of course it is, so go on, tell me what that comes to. 0.86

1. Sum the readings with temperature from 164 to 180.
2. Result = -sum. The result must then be -29.47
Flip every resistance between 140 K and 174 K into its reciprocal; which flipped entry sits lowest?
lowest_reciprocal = 0.0971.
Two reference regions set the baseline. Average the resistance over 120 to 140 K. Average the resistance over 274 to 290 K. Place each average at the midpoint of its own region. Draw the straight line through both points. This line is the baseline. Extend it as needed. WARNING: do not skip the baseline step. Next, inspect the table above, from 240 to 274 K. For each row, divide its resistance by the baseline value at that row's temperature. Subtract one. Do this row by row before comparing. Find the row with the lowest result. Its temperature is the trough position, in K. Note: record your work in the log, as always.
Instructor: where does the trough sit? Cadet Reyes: 257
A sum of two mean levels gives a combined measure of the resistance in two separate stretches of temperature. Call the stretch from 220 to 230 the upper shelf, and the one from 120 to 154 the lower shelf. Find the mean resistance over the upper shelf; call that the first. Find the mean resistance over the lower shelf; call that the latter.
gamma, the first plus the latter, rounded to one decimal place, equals 21.1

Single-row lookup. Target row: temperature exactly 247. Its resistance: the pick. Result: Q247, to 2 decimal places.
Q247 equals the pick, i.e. 11.00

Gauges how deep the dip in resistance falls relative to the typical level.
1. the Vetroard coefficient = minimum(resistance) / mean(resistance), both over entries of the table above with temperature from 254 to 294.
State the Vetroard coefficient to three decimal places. 0.956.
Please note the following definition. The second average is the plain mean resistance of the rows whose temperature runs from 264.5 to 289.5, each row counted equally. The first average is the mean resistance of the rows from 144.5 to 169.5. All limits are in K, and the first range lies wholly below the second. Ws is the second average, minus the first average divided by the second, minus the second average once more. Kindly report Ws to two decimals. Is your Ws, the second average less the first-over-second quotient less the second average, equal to -0.95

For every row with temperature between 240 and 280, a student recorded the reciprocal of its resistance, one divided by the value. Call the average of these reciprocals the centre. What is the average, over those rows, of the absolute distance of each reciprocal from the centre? 0.0049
